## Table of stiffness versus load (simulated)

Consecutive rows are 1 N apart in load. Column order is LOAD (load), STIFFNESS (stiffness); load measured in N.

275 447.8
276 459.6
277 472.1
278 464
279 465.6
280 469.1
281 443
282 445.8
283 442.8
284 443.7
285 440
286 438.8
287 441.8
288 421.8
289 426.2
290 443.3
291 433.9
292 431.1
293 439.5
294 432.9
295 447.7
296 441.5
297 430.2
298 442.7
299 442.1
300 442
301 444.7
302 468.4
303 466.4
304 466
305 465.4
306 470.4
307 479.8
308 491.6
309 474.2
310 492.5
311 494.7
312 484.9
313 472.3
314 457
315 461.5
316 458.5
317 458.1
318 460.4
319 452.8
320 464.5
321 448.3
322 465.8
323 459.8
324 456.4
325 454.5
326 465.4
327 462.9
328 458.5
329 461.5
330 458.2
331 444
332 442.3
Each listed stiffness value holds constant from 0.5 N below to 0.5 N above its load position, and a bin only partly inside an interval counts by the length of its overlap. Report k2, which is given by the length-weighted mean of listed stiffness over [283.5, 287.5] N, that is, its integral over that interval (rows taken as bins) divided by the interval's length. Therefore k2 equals 441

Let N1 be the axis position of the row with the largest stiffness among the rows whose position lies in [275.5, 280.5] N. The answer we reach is 277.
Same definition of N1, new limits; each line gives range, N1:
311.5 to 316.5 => 312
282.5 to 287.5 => 284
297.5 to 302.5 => 302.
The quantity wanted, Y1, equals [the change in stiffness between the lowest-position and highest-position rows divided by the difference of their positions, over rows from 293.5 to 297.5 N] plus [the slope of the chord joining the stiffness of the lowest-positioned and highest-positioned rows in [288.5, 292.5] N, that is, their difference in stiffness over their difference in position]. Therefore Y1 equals 1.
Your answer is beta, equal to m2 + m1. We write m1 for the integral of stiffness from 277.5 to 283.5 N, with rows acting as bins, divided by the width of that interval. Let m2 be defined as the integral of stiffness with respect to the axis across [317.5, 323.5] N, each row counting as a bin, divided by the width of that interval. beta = 914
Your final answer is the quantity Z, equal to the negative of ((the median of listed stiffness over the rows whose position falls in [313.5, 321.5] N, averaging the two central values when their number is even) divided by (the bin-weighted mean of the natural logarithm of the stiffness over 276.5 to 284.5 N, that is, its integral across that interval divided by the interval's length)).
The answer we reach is -74.9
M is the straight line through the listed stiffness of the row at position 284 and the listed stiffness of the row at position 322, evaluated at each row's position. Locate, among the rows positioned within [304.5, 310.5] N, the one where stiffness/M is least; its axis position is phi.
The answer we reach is 305 N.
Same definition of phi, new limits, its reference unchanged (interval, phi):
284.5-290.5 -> 288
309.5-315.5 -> 314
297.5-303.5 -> 300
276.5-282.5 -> 281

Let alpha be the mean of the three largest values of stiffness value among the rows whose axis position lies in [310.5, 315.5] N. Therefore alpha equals 484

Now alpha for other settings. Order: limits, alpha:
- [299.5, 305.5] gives 467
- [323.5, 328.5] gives 462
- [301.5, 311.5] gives 493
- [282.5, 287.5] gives 443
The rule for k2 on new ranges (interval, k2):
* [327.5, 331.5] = 456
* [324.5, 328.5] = 460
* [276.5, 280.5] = 468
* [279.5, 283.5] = 450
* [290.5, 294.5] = 434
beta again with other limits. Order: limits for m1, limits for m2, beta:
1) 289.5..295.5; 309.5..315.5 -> 915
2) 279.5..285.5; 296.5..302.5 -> 892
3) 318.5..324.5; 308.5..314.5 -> 937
